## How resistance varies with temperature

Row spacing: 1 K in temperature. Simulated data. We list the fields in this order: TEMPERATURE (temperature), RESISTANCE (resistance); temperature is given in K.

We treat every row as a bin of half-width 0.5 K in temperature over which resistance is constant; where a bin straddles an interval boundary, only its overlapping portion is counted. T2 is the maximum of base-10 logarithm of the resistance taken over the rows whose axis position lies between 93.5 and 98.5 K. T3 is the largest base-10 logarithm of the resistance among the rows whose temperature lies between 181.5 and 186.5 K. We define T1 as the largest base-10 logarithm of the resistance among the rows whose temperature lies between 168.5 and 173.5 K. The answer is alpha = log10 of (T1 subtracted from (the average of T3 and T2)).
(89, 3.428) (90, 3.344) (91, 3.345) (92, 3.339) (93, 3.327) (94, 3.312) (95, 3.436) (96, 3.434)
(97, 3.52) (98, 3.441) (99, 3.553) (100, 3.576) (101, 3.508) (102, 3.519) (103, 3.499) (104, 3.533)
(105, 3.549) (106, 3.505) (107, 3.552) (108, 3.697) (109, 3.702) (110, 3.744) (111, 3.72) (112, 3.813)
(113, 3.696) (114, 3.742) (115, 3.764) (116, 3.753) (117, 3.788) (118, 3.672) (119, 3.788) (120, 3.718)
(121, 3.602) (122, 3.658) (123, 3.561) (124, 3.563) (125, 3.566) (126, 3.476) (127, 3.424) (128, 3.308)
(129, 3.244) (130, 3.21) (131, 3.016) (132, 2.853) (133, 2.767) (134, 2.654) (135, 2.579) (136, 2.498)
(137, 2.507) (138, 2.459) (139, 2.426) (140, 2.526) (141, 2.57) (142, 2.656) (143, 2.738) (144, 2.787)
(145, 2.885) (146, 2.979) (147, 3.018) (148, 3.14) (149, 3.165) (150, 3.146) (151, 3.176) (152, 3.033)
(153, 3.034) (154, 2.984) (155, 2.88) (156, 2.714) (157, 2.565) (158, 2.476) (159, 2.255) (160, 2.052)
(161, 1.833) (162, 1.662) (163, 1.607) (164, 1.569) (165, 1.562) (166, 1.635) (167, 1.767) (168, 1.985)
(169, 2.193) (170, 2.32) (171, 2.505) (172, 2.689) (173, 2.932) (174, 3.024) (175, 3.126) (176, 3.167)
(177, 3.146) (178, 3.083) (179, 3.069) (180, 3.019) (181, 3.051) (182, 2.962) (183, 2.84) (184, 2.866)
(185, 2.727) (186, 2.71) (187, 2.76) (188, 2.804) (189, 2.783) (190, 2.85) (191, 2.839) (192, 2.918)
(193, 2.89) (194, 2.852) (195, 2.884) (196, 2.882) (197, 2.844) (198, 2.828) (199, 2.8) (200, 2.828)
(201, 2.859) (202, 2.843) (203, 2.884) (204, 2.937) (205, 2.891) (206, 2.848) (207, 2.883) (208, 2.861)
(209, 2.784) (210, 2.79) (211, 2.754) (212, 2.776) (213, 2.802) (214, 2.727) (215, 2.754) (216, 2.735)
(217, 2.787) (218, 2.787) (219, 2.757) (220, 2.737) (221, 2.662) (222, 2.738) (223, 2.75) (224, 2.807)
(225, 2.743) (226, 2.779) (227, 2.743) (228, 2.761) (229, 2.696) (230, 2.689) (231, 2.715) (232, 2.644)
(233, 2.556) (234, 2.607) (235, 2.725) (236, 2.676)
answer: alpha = -1.38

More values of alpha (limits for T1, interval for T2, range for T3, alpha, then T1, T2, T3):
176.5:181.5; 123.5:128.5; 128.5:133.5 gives -1.47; 0.50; 0.55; 0.511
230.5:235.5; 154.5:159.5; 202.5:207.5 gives -1.55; 0.44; 0.46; 0.468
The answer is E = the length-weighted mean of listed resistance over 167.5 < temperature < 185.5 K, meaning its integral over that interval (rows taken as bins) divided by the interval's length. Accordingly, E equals 2.8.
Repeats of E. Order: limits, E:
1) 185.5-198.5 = 2.8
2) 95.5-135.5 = 3.5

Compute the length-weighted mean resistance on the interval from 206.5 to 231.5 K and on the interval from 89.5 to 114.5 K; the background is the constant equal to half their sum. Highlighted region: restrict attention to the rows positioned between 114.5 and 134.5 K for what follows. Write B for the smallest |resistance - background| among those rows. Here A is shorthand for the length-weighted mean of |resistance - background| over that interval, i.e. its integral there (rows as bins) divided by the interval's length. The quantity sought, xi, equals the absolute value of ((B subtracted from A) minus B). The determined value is 0.28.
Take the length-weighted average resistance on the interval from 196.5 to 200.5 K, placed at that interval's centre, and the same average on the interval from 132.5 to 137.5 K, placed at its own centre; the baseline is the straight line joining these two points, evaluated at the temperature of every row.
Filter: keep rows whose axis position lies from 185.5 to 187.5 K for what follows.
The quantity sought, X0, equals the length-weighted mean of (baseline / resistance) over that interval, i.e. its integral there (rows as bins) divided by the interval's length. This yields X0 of 1.02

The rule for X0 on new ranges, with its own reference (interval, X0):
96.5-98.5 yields 0.71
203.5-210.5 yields 1.00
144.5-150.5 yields 0.87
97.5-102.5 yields 0.70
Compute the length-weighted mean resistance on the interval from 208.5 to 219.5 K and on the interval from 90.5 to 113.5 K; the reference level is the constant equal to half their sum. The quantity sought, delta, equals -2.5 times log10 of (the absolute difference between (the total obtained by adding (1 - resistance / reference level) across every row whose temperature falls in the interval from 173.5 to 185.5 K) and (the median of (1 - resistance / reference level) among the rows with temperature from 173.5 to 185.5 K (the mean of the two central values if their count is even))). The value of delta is 0.7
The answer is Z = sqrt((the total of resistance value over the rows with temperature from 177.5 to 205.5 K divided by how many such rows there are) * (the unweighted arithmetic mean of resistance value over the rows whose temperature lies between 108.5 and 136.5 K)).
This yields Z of 3.1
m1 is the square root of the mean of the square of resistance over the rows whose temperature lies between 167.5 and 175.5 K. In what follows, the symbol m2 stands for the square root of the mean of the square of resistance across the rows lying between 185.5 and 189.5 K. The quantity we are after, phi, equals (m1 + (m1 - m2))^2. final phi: 6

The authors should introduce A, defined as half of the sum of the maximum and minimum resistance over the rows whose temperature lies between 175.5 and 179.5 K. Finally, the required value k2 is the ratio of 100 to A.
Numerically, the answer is 32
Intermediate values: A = 3.1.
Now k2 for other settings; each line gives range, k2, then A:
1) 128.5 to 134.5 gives 34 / 2.9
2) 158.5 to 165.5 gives 52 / 1.9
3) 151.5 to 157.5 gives 36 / 2.8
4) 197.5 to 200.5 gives 36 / 2.8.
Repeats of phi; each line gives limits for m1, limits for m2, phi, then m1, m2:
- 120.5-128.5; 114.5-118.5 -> 11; 3.5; 3.7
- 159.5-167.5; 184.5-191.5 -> 0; 1.7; 2.8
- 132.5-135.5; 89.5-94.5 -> 4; 2.7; 3.3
